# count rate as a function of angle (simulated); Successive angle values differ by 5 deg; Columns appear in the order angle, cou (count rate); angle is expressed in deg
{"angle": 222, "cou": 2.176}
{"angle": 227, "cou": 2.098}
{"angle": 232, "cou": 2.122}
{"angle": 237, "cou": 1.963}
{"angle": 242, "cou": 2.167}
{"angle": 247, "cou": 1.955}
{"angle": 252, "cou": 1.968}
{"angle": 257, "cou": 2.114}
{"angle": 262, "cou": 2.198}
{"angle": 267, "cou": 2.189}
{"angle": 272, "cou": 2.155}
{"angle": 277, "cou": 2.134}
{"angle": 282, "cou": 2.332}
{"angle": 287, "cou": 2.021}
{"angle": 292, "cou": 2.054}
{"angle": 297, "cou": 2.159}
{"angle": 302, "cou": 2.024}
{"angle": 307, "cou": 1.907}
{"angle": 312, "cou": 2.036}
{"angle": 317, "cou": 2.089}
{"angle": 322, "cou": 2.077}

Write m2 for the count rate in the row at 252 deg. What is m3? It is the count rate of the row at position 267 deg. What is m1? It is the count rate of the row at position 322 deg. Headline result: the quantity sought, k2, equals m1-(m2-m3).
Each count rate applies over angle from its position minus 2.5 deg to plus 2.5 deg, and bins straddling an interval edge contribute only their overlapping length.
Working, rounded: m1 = 2.077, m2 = 1.968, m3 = 2.189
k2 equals 2.30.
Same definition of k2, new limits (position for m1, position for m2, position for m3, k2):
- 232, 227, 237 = 1.99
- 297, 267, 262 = 2.17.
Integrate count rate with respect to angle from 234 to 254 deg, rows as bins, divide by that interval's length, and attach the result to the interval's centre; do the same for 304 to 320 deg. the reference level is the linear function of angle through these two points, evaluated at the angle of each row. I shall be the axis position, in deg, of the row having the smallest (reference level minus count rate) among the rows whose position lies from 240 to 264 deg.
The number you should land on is 262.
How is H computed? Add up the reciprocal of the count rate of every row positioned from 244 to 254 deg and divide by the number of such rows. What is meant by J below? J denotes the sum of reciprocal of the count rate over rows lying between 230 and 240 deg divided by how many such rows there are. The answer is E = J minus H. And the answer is -0.019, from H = 0.51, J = 0.490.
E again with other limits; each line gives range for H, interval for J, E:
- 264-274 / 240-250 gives 0.026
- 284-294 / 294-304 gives -0.012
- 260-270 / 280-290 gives 0.006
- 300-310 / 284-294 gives -0.018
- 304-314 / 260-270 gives -0.052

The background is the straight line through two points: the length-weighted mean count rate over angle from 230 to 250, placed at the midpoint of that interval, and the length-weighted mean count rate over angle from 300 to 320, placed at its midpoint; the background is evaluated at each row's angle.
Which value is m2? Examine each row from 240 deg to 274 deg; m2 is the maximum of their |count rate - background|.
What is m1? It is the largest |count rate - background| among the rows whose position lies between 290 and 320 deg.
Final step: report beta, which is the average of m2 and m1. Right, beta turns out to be 0.149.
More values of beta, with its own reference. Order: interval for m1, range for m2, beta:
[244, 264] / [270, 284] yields 0.232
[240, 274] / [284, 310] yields 0.149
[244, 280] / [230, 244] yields 0.140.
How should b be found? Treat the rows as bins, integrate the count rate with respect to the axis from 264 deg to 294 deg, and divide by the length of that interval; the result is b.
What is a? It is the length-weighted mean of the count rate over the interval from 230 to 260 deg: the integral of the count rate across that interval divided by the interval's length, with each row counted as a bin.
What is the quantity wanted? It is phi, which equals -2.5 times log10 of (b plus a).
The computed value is -1.558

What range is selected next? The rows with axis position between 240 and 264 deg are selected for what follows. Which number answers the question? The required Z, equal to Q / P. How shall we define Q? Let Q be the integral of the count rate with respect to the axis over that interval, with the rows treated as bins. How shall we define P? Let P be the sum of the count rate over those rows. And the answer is 4.79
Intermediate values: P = 10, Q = 50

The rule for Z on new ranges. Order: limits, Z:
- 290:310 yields 5.00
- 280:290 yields 4.97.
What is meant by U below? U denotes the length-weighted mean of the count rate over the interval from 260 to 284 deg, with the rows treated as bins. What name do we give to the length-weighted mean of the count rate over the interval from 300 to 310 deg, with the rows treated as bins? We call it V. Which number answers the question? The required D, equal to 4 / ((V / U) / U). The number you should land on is 9.8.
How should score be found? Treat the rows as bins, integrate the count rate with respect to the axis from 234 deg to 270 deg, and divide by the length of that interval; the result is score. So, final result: 2.08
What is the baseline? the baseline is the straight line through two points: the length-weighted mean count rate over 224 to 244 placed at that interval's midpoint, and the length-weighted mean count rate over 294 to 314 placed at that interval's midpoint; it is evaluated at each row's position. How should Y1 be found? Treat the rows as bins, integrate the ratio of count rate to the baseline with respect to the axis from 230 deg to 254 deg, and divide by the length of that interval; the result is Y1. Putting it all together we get 0.977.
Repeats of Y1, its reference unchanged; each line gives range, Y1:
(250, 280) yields 1.034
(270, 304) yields 1.040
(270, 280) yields 1.048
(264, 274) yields 1.055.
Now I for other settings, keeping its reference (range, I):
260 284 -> 282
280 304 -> 282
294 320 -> 297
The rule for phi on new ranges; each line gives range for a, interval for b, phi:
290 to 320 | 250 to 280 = -1.552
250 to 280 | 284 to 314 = -1.551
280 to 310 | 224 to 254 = -1.539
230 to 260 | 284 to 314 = -1.529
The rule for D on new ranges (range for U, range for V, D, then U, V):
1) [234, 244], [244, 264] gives 8.3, 2.06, 2.06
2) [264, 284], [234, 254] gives 9.6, 2.20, 2.02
